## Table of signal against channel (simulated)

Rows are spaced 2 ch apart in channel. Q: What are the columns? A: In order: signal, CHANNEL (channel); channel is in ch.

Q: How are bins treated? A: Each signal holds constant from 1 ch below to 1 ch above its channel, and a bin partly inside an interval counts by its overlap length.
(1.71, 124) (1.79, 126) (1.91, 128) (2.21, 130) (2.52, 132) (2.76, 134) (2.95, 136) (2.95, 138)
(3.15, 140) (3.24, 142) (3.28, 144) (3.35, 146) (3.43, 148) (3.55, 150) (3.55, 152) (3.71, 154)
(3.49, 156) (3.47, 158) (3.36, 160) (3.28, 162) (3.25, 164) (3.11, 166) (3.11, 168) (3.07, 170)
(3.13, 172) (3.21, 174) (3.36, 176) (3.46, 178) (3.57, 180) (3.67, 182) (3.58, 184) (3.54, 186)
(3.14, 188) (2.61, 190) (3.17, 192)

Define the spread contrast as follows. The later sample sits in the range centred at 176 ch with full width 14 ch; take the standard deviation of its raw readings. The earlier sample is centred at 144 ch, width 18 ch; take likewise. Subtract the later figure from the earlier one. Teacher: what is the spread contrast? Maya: 0.00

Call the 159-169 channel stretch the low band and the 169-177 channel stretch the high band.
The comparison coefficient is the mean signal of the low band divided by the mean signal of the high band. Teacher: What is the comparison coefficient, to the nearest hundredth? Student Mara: 1.01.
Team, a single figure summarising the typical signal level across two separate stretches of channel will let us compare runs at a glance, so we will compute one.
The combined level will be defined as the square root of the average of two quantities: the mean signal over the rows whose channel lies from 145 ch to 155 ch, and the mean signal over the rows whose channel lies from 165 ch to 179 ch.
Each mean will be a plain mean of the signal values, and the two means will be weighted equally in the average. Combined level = 1.83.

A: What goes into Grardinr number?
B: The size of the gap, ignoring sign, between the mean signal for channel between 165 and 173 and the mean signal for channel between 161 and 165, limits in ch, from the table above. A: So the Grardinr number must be 0.16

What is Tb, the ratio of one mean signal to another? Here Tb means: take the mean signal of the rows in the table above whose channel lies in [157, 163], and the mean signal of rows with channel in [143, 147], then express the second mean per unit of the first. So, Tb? 0.98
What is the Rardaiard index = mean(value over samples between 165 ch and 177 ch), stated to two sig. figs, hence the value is 3.2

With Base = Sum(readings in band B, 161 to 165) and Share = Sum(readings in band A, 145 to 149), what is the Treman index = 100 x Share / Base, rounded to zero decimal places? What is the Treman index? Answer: 104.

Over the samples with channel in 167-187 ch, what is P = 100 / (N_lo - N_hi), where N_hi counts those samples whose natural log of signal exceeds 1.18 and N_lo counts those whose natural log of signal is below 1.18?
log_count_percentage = -50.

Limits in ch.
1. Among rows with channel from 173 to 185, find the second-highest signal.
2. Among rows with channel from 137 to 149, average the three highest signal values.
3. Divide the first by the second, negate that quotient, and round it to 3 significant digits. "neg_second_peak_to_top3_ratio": -1.07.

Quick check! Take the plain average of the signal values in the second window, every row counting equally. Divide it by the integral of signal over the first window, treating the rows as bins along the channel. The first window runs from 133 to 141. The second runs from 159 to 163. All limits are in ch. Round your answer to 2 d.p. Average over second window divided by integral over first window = 0.14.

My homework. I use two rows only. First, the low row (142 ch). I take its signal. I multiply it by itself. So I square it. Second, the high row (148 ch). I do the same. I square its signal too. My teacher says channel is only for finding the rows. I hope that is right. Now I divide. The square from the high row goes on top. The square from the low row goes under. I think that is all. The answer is 1.1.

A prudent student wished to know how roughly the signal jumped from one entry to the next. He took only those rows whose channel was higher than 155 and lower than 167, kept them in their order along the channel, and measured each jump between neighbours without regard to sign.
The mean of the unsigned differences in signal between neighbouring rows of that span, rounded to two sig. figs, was 0.076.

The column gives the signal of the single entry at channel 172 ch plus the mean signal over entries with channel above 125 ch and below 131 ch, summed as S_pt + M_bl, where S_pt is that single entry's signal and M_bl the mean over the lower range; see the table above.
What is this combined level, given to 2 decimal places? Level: 5.10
